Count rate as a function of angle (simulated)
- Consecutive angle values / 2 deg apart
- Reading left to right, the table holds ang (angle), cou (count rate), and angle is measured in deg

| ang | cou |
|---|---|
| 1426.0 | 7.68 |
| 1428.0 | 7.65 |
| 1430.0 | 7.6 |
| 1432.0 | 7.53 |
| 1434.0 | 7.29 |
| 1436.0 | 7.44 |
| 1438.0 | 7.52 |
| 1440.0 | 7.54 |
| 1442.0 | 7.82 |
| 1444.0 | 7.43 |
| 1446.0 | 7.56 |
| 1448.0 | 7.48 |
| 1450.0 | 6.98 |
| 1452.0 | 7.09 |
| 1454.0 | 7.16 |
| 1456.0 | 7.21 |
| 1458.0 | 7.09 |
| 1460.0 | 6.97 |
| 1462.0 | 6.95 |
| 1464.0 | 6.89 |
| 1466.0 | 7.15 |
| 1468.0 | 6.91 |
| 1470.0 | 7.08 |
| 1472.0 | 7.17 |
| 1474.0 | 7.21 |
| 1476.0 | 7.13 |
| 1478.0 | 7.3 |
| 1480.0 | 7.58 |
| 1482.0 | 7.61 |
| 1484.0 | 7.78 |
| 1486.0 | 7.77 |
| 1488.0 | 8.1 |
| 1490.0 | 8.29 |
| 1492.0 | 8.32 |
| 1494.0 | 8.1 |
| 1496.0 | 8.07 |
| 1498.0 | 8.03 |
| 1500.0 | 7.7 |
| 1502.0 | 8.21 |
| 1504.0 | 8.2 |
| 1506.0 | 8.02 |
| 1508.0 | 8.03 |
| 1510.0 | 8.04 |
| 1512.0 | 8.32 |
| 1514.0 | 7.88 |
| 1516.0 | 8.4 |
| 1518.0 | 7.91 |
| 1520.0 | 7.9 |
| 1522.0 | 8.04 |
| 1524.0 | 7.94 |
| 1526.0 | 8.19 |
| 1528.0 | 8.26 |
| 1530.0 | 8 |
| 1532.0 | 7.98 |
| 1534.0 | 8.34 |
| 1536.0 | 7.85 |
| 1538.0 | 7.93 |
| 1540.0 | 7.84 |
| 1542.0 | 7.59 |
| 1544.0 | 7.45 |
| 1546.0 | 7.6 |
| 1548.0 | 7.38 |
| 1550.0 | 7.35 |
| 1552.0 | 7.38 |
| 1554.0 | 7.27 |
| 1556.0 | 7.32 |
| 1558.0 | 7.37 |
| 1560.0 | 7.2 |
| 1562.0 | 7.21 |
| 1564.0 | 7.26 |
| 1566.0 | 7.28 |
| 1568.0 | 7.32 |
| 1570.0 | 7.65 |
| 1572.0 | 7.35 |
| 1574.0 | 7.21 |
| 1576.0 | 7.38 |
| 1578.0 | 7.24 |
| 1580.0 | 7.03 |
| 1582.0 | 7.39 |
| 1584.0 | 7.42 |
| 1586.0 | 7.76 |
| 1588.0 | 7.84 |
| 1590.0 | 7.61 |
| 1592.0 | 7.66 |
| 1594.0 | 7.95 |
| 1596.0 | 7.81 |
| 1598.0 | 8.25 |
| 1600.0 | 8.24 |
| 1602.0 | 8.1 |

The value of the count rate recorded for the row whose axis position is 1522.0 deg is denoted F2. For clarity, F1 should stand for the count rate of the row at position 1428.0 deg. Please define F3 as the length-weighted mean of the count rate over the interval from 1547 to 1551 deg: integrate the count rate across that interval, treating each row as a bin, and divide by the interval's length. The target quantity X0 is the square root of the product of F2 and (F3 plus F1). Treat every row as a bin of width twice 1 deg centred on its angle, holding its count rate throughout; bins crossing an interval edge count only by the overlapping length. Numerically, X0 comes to 11.0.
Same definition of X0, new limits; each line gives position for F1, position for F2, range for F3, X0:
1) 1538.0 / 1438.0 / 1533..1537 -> 11.0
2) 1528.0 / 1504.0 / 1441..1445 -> 11.4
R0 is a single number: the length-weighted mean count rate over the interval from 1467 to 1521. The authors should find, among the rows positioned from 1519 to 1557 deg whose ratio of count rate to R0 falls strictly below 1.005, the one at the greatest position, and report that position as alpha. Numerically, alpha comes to 1556.0 deg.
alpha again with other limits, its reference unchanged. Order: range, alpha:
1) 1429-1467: 1466.0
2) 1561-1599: 1596.0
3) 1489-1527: 1500.0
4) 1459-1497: 1486.0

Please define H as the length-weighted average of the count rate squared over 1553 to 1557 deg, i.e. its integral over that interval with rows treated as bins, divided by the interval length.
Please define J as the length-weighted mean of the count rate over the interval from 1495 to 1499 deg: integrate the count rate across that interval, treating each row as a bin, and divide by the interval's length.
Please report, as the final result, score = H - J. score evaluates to 45.2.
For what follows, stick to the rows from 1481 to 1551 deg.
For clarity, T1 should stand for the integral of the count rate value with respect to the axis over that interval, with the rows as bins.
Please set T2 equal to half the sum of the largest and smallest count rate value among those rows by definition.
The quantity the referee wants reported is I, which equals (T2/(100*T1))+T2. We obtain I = 7.88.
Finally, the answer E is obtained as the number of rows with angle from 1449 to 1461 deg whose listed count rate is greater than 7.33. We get 0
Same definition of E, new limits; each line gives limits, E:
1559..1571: 1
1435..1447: 6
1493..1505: 6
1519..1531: 6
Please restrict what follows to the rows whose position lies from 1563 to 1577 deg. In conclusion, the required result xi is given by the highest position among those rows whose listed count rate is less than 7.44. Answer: 1576.0 deg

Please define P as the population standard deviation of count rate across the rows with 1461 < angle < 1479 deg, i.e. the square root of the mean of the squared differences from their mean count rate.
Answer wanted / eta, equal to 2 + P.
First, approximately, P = 0.13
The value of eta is 2.13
